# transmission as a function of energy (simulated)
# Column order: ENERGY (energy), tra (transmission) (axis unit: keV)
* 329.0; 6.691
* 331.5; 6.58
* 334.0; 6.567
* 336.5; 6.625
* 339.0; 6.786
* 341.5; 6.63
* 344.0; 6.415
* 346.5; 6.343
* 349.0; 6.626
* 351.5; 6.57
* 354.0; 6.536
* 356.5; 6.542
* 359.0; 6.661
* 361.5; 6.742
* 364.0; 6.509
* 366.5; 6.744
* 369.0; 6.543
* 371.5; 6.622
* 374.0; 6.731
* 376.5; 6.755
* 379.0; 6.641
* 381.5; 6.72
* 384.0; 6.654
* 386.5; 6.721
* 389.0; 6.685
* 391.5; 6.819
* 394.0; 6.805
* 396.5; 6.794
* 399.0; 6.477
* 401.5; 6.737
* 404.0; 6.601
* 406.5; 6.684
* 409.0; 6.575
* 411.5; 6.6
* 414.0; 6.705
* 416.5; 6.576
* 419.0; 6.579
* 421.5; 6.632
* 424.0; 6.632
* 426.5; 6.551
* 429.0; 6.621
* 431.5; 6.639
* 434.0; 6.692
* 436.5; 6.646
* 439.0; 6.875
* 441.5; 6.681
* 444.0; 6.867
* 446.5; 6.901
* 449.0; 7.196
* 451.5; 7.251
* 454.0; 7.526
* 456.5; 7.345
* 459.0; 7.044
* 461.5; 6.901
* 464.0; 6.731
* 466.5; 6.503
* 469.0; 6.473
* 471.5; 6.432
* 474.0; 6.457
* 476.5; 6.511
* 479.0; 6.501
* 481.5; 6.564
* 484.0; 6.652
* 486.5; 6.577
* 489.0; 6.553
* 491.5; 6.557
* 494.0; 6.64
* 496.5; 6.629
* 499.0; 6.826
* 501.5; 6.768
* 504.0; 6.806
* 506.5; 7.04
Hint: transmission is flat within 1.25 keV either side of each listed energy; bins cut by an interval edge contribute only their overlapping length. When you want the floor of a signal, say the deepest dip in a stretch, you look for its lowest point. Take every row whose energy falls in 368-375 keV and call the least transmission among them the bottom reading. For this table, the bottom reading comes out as 6.543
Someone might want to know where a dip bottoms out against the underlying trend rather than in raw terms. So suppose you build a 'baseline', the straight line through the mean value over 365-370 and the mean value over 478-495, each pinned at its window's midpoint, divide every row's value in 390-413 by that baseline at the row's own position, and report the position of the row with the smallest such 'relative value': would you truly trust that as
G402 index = 399.0 keV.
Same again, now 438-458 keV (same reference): 441.5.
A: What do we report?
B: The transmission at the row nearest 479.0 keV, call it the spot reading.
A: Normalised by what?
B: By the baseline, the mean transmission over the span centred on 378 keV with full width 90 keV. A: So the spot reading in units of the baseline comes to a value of 0.98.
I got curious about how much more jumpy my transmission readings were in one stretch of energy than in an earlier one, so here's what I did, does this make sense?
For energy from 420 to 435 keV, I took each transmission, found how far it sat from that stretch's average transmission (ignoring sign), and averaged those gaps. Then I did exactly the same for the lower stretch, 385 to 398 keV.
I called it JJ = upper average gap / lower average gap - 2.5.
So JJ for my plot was -1.9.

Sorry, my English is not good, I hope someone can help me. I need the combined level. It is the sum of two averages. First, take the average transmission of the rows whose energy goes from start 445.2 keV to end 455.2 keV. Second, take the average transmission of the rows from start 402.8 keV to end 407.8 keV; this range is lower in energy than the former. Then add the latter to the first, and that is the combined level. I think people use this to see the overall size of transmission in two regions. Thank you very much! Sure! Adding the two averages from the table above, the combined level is 13.9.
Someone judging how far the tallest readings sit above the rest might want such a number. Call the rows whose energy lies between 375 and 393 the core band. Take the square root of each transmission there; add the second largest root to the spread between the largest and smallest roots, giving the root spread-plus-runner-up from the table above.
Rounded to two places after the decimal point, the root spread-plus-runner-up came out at 2.63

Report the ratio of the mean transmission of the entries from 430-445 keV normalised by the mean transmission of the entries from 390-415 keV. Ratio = 1.01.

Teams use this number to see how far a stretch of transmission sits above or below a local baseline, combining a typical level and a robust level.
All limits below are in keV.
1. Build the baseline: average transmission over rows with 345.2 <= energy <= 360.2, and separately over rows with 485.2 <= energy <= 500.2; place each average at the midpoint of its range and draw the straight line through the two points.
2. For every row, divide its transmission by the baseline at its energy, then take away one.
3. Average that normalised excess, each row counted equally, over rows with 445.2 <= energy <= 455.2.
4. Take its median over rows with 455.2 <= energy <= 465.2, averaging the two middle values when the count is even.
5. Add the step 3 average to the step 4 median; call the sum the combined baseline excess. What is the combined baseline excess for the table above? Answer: 0.15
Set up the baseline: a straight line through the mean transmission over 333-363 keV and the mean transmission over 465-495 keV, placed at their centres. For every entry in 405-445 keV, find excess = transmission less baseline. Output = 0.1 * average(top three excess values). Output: 0.026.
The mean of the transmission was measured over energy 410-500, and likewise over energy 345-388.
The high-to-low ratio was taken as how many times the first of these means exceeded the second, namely 1.015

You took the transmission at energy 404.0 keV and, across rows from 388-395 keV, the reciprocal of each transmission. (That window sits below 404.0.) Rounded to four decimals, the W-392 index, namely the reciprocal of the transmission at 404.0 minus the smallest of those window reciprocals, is 0.0048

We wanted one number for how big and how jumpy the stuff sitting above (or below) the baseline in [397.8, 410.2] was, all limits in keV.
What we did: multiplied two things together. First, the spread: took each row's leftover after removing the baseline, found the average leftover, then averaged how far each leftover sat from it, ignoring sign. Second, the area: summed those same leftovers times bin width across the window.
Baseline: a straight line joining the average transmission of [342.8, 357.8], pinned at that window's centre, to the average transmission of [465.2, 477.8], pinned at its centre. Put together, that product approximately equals 0.12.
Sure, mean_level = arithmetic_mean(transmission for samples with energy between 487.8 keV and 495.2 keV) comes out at 6.58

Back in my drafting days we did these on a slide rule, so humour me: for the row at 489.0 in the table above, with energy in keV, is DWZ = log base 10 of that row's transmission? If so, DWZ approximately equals 0.816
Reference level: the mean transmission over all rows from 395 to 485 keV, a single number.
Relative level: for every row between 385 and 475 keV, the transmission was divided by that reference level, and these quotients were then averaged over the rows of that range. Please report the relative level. 1.003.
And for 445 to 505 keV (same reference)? 1.006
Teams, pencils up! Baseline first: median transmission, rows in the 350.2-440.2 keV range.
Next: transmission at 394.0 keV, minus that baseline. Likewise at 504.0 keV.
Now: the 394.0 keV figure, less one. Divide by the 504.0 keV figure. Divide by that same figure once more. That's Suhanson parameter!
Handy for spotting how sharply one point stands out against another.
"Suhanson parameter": -32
